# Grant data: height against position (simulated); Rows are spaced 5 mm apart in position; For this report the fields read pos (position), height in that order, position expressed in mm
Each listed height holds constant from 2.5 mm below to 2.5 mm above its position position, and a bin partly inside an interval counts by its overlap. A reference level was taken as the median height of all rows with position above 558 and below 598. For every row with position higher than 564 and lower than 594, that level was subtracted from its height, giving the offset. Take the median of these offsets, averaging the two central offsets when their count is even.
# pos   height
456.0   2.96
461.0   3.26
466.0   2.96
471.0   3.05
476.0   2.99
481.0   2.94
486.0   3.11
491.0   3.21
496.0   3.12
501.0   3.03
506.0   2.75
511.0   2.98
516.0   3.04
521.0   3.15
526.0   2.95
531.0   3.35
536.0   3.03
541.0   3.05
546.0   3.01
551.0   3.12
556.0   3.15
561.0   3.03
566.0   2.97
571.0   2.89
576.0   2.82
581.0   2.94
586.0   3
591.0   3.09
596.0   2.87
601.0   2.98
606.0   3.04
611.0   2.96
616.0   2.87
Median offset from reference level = 0.00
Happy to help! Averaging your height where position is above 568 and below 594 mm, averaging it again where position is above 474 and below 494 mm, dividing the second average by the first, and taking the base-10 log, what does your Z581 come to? 0.017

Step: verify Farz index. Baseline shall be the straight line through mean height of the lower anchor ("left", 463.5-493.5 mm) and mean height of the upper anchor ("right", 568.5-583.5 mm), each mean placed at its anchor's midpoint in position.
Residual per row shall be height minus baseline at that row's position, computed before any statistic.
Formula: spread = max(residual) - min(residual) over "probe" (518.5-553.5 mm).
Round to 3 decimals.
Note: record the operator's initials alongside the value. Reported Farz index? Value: 0.408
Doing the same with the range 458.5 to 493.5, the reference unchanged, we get 0.292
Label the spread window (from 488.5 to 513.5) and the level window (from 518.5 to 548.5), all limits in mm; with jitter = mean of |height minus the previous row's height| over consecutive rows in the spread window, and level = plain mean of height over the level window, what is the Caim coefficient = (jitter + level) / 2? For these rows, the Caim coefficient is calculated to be 1.63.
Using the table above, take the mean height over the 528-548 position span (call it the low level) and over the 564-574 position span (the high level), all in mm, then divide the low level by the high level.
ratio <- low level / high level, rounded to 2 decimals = 1.06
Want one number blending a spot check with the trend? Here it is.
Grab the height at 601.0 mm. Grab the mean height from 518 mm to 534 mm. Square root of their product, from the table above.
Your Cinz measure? 3.06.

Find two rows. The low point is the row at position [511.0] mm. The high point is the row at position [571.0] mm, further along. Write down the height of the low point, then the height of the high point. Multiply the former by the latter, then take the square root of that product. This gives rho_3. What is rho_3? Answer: 2.93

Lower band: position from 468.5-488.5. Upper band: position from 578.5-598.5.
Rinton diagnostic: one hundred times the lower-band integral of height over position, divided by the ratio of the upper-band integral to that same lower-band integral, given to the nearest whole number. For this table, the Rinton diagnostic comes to 6142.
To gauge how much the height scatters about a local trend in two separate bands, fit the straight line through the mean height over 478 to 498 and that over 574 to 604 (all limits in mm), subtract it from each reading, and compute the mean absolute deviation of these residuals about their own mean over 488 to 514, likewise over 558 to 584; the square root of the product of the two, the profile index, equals 0.081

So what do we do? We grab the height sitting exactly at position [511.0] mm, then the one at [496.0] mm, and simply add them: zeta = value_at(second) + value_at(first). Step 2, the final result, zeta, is 6.10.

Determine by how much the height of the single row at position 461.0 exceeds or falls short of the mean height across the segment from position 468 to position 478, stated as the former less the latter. 0.24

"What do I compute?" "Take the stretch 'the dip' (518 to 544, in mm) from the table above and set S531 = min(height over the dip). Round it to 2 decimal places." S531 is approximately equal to 2.95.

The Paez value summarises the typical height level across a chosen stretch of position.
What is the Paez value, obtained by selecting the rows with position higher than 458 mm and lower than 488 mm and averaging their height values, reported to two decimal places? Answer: 3.05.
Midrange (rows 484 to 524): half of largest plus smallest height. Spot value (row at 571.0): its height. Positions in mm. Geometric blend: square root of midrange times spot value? 2.93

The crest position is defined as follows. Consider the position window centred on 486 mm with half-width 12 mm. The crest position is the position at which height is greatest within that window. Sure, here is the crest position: 491.0 mm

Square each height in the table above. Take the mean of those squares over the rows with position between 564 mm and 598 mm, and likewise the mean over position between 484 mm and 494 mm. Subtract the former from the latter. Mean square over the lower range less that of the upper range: 1.3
